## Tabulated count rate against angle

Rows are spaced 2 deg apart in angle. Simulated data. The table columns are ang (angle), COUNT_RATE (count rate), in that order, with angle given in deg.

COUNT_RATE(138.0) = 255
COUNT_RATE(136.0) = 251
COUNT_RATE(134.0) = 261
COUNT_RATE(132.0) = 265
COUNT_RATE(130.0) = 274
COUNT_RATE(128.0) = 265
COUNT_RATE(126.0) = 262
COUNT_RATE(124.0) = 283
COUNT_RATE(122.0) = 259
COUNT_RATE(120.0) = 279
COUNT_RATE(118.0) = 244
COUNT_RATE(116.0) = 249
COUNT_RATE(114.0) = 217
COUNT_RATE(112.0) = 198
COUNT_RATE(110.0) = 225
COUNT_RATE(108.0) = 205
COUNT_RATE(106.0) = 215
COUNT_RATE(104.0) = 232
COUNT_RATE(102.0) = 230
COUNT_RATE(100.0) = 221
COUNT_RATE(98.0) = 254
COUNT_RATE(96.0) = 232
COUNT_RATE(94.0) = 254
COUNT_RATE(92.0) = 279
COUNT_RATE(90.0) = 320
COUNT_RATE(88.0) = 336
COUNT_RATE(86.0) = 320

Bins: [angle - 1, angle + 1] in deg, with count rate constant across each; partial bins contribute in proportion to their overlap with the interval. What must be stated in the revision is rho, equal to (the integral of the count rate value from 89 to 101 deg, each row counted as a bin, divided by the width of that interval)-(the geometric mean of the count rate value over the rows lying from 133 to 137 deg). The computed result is 4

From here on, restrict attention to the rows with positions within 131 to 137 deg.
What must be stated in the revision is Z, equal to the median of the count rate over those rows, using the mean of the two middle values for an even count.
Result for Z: 261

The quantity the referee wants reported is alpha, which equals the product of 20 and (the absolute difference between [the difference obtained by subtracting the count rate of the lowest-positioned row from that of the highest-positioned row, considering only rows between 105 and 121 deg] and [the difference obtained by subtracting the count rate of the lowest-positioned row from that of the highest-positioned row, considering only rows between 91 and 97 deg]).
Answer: 2220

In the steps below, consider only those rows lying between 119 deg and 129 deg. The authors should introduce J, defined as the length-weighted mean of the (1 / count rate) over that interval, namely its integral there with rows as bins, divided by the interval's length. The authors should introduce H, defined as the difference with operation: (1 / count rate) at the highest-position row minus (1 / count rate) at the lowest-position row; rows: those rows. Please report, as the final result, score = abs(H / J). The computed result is 0.051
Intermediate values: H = 0.0002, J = 0.0037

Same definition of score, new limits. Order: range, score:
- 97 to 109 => 0.212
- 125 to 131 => 0.045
